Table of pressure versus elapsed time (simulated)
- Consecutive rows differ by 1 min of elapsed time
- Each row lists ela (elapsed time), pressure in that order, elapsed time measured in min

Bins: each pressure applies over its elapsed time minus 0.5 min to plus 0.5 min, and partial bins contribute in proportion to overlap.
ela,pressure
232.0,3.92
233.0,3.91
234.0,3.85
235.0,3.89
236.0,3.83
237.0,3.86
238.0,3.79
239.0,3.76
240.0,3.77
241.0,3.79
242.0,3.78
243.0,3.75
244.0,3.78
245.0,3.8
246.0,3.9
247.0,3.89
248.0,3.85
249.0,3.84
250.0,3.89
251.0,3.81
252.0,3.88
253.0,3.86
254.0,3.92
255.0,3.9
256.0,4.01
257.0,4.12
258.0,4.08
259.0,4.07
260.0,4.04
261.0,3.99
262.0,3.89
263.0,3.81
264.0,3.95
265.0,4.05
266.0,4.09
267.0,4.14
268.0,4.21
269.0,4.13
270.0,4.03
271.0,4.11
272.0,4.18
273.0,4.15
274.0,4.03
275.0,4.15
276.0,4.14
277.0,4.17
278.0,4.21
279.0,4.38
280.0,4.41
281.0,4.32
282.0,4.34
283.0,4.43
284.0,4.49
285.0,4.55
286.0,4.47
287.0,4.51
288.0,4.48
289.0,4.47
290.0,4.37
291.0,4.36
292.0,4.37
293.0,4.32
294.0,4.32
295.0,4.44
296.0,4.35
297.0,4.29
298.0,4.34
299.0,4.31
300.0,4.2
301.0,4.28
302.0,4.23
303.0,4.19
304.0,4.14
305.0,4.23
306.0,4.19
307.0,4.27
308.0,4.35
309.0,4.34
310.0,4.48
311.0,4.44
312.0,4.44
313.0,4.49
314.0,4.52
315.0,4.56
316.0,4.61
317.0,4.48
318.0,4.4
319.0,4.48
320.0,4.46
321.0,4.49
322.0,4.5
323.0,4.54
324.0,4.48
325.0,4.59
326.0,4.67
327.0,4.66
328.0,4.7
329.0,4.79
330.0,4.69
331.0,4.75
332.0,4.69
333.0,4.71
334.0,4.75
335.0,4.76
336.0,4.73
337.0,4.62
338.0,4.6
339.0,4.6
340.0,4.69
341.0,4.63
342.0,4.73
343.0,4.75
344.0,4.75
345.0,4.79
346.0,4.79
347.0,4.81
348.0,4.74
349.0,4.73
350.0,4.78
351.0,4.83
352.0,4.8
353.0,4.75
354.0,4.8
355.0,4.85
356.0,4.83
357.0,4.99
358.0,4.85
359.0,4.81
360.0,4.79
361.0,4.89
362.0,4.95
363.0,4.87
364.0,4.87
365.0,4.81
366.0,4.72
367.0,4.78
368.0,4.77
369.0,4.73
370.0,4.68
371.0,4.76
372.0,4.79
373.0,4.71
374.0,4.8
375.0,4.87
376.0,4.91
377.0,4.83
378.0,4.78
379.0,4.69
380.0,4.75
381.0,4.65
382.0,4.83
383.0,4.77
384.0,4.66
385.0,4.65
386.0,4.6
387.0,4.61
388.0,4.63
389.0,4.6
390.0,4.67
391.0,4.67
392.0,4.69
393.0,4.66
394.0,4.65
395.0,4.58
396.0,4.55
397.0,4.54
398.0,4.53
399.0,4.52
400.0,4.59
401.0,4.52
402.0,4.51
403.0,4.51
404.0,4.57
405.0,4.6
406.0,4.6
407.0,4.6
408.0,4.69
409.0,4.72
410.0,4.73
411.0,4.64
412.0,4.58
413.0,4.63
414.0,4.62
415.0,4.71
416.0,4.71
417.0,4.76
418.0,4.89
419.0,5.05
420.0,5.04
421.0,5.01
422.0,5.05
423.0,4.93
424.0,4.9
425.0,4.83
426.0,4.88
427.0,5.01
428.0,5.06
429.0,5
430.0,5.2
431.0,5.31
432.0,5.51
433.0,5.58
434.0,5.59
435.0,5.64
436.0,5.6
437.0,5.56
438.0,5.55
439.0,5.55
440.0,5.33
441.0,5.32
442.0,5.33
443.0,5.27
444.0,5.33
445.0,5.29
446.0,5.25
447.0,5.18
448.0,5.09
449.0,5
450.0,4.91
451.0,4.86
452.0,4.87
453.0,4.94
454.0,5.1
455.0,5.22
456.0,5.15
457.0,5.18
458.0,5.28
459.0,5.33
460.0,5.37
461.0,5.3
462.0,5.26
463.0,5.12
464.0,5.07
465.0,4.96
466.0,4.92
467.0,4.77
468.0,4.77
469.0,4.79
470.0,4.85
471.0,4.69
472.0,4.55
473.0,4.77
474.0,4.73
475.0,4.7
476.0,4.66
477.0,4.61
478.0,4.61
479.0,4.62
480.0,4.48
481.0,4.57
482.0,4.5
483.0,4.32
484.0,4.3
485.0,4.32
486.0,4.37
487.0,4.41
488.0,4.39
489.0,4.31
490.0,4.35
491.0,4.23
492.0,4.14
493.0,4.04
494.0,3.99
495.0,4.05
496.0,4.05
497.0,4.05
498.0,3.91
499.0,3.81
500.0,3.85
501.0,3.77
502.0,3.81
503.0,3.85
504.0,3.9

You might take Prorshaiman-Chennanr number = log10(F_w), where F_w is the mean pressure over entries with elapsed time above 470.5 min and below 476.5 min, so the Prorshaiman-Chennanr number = 0.671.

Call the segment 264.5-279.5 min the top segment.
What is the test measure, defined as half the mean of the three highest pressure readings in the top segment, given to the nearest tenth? 2.1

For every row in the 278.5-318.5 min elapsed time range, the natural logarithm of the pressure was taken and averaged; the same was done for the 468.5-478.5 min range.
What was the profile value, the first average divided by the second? 0.95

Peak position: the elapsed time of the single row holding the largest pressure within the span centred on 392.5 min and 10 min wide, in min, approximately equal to 392.0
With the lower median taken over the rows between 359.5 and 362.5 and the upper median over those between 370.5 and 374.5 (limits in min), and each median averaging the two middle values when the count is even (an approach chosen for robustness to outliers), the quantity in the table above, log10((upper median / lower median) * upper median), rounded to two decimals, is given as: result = 0.67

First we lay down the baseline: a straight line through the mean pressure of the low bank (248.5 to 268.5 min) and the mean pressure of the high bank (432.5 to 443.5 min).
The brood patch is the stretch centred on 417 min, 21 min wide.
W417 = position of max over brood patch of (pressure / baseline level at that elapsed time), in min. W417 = 419.0 min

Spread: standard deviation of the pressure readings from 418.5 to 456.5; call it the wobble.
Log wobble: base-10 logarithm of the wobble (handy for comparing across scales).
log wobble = -0.61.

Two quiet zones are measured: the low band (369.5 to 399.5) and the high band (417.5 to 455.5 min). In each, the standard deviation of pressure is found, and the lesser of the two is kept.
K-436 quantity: 0.10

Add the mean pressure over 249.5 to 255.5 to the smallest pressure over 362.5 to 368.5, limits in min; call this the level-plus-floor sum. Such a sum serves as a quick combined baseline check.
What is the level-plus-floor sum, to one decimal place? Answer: 8.6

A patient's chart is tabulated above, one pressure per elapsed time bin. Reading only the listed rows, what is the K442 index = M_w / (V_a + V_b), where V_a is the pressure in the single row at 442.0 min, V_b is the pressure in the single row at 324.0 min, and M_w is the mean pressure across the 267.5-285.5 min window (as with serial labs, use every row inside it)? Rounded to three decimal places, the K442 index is 0.433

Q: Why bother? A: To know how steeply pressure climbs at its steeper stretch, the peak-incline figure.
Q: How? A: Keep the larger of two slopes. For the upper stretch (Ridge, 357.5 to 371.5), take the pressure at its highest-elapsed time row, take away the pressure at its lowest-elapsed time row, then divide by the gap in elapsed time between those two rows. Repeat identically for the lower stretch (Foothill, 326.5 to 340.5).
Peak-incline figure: 0.0023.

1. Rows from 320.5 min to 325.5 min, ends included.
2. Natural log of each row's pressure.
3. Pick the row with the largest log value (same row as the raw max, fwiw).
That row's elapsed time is 325.0 min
